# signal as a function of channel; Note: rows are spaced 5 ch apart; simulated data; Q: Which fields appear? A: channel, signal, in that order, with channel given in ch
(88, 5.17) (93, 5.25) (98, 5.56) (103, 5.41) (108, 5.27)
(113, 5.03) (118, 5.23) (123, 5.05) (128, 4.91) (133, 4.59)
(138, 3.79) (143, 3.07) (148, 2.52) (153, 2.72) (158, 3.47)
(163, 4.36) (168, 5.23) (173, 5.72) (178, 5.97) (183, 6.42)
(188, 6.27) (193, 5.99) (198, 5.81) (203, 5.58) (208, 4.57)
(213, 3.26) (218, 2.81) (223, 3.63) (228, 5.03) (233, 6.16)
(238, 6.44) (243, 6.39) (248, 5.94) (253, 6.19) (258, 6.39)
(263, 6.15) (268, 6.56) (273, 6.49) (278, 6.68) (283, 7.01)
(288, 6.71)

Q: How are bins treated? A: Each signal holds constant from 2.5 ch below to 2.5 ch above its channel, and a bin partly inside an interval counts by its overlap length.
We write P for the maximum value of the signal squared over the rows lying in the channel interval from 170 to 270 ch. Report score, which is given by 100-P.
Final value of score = 57.0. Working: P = 43.0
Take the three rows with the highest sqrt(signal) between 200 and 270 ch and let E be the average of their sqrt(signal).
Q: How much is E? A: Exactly 2.54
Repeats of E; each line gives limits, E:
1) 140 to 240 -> 2.53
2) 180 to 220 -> 2.50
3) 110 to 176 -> 2.32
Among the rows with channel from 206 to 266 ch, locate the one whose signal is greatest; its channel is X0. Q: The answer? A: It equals 238 ch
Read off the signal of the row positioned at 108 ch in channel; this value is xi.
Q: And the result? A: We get 5.27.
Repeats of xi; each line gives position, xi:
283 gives 7.01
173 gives 5.72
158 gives 3.47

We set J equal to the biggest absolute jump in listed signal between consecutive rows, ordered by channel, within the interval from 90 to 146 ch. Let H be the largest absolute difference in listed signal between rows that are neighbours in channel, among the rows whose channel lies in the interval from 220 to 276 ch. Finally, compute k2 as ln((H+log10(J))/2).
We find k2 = -0.43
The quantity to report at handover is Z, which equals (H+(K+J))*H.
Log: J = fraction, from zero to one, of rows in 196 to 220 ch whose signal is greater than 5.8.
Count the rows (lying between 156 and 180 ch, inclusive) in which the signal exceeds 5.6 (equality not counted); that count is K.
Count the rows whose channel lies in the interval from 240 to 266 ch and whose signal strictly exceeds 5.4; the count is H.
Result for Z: 36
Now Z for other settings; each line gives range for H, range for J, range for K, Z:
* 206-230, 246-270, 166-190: 0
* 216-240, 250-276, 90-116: 6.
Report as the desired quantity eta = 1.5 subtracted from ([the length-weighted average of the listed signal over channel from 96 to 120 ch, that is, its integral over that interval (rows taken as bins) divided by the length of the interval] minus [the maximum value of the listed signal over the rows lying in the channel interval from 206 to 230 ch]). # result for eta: -1.2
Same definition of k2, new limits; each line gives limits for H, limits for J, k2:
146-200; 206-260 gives -0.66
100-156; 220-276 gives -0.75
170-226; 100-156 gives -0.50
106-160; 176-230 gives -0.75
